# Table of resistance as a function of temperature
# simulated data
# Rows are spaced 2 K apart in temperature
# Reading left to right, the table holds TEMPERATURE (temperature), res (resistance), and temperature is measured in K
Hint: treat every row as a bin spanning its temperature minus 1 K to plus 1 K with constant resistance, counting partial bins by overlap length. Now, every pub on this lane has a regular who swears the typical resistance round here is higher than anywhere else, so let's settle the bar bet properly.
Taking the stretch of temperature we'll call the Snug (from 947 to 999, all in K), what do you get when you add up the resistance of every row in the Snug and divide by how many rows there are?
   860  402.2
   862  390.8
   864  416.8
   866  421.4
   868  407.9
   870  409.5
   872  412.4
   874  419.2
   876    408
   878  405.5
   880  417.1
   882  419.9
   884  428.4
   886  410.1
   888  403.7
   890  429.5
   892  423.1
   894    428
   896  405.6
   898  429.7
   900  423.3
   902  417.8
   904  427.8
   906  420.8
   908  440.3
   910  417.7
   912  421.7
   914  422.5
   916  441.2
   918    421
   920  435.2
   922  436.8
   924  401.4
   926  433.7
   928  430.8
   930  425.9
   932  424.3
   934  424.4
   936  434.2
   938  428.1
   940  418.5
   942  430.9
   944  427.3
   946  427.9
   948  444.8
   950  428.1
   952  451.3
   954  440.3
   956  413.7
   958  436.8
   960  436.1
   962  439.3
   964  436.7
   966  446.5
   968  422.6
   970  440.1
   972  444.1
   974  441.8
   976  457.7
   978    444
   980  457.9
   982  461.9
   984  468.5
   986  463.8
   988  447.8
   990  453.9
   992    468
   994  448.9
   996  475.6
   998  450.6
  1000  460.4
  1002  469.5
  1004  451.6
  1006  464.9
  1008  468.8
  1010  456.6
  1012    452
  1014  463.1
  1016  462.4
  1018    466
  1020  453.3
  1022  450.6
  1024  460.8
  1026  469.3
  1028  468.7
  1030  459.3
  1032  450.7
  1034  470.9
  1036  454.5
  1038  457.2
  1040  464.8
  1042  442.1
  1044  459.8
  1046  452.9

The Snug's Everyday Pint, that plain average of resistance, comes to 447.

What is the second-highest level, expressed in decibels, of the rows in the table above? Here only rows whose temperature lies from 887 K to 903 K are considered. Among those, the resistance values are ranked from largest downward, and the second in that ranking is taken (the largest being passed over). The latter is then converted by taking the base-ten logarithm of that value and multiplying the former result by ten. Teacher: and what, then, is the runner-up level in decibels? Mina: 26.3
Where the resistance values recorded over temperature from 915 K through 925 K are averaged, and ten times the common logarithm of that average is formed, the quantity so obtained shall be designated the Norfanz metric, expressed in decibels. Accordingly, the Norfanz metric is 26.3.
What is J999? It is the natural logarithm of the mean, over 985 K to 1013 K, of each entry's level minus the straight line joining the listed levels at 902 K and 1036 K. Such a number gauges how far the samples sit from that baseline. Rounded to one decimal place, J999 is 2.7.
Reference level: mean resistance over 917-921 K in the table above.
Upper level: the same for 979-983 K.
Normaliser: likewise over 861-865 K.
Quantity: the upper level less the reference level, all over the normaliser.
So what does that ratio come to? 0.08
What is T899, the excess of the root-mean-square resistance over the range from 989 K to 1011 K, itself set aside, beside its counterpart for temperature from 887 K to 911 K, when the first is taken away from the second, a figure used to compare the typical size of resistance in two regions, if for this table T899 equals -38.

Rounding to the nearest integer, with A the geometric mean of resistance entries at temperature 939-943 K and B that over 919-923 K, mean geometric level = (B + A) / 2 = 430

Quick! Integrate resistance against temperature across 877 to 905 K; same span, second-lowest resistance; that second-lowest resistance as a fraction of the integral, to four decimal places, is 0.0345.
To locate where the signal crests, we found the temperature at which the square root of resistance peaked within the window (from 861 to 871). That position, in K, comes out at 866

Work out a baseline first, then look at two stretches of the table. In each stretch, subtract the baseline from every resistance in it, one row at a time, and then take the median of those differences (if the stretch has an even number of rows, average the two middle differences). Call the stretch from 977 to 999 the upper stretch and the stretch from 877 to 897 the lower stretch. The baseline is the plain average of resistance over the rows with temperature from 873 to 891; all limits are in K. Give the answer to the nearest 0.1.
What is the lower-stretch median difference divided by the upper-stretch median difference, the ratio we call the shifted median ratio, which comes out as 0.1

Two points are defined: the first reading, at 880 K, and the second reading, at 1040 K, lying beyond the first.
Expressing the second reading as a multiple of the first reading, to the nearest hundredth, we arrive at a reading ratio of 1.11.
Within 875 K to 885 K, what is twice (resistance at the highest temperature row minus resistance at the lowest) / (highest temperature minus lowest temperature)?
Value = 5.1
